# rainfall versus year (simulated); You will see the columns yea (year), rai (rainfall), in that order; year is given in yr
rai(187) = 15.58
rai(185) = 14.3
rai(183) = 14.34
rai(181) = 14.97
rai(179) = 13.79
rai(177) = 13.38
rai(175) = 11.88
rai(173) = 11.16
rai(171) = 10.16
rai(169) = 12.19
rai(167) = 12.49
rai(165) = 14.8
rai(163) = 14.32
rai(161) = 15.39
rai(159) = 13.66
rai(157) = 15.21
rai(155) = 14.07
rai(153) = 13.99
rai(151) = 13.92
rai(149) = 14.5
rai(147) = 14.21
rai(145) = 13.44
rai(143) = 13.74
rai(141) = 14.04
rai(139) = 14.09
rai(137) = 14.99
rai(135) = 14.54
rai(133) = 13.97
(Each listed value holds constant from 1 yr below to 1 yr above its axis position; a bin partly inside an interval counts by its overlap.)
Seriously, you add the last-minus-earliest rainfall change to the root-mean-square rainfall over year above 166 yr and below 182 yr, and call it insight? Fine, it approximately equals 15.1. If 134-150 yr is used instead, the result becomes 14.2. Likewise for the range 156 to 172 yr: 8.6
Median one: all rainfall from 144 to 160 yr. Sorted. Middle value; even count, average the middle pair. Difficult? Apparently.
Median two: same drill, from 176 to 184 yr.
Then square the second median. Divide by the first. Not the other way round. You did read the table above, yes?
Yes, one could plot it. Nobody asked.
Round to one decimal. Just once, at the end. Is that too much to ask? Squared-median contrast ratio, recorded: 14.1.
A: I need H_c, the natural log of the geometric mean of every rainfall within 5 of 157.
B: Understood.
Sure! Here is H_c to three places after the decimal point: 2.671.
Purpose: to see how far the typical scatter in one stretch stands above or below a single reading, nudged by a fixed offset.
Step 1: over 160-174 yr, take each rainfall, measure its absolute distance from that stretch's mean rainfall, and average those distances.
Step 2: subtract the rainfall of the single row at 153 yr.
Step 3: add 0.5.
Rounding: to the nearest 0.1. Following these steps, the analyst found -11.9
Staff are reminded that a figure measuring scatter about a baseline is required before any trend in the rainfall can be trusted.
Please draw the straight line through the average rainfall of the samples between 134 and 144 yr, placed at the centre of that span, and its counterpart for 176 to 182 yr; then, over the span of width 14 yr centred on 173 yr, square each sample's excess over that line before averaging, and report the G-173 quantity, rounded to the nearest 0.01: 5.09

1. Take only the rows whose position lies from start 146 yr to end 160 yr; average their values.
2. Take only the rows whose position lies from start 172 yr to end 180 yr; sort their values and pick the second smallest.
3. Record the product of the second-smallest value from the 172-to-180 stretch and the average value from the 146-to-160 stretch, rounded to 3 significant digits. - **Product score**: 169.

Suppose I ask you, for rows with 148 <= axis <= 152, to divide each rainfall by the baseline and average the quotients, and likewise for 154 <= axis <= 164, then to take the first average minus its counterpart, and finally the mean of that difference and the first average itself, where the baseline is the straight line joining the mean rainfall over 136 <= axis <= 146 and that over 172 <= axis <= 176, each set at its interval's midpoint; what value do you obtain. 0.490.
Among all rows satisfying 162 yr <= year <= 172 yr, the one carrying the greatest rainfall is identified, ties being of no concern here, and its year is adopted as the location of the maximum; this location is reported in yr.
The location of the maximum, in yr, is 165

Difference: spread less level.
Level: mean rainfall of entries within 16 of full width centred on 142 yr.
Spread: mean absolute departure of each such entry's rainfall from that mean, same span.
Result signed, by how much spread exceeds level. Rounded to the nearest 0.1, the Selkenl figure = -13.8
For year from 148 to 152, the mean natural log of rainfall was 2.65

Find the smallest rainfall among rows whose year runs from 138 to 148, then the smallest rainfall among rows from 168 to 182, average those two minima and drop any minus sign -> 11.8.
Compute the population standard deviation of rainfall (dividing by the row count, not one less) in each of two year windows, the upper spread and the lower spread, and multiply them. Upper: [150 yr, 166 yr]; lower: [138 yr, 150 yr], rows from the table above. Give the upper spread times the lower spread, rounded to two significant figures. 0.20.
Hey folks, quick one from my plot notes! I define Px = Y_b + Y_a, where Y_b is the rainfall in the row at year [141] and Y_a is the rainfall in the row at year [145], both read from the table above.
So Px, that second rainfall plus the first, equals 27.5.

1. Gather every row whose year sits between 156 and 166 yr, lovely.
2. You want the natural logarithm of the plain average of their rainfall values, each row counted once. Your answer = 2.69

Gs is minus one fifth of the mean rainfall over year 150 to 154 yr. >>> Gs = -2.79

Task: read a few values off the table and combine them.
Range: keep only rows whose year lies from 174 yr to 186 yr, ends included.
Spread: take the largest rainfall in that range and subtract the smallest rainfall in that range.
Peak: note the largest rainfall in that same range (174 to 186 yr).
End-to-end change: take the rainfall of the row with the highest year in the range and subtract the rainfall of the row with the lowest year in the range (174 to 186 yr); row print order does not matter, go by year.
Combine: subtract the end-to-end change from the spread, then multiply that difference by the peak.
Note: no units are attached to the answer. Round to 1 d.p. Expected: 10.0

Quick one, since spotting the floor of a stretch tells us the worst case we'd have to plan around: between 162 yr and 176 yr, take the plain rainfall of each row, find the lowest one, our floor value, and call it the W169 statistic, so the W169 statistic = 10.16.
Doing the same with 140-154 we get 13.44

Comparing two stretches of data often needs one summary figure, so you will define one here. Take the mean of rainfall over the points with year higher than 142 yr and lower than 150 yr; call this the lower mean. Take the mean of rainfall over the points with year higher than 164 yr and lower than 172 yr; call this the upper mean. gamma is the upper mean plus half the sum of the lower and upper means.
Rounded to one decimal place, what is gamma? 25.6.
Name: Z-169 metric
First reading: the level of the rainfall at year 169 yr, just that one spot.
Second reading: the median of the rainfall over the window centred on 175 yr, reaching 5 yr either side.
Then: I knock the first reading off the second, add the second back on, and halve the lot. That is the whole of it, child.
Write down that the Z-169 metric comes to 5.8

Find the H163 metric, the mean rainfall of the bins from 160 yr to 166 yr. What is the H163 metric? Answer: 14.8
